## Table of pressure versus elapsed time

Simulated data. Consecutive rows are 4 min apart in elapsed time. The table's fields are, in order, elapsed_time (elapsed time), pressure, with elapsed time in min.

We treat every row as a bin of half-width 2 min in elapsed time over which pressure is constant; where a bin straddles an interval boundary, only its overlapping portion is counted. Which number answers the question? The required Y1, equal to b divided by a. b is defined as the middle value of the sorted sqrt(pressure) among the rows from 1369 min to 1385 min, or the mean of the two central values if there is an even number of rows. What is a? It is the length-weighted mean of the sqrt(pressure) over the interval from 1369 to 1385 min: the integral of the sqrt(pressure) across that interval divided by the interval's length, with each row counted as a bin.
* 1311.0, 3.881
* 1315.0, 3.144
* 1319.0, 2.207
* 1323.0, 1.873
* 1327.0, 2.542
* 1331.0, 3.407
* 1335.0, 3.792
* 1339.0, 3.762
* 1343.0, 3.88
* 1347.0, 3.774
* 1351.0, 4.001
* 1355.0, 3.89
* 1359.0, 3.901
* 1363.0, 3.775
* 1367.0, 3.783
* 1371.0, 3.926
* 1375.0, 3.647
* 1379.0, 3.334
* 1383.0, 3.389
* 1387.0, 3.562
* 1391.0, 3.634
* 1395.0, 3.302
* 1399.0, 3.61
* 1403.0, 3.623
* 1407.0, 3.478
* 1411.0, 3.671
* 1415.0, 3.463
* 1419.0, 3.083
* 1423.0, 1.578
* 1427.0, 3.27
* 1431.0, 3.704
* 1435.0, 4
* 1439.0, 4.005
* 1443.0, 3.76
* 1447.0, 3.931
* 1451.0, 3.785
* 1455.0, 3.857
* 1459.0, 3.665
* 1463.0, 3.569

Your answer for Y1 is 0.99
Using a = 1.89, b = 1.88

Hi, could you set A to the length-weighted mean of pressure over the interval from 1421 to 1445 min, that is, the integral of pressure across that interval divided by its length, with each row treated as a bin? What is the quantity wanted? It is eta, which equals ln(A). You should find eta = 1.22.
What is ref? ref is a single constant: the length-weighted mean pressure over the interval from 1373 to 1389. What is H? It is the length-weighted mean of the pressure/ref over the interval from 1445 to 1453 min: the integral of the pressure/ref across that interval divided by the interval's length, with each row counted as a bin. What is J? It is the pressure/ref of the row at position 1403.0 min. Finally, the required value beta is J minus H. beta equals -0.07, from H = 1.11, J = 1.04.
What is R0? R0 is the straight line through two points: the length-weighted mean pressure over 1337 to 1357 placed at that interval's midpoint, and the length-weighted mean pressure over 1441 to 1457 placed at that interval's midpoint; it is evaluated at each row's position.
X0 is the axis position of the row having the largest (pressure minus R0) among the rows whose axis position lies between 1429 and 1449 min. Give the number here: 1439.0 min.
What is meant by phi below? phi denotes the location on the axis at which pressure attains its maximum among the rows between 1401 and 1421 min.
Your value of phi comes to 1411.0 min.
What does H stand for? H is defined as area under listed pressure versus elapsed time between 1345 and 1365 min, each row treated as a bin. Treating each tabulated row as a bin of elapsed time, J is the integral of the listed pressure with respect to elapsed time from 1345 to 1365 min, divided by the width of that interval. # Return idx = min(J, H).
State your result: 3.87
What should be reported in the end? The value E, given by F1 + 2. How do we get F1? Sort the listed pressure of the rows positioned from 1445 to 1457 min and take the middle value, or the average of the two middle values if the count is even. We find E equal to 5.86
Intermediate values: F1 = 3.9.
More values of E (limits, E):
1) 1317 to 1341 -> 4.97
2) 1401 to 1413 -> 5.62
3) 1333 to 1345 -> 5.79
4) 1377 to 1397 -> 5.39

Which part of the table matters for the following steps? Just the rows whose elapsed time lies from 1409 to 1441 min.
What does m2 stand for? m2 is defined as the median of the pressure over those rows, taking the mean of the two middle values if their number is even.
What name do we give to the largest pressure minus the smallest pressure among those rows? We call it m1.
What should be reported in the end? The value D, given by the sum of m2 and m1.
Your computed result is 6.0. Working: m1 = 2.427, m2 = 3.57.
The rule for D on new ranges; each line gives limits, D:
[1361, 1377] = 4.1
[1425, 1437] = 4.4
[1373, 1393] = 3.9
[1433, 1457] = 4.1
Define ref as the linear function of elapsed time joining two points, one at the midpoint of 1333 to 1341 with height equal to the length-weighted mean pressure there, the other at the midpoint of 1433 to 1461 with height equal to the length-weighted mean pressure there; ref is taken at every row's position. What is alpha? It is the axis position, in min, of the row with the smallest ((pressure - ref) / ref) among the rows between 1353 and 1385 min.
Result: 1379.0 min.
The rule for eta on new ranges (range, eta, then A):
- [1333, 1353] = 1.35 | 3.84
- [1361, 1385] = 1.29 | 3.64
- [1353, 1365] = 1.35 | 3.86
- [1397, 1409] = 1.27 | 3.57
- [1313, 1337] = 1.04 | 2.83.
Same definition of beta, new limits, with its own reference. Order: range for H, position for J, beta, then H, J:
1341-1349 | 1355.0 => 0.02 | 1.10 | 1.12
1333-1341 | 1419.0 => -0.20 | 1.08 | 0.89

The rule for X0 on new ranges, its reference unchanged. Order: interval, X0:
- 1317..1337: 1335.0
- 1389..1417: 1411.0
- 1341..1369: 1351.0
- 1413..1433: 1431.0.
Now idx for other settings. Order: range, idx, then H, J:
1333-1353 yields 3.84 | 76.8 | 3.84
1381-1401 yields 3.50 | 70.0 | 3.50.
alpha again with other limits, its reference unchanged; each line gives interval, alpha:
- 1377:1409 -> 1395.0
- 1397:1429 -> 1423.0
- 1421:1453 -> 1423.0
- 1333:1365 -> 1363.0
